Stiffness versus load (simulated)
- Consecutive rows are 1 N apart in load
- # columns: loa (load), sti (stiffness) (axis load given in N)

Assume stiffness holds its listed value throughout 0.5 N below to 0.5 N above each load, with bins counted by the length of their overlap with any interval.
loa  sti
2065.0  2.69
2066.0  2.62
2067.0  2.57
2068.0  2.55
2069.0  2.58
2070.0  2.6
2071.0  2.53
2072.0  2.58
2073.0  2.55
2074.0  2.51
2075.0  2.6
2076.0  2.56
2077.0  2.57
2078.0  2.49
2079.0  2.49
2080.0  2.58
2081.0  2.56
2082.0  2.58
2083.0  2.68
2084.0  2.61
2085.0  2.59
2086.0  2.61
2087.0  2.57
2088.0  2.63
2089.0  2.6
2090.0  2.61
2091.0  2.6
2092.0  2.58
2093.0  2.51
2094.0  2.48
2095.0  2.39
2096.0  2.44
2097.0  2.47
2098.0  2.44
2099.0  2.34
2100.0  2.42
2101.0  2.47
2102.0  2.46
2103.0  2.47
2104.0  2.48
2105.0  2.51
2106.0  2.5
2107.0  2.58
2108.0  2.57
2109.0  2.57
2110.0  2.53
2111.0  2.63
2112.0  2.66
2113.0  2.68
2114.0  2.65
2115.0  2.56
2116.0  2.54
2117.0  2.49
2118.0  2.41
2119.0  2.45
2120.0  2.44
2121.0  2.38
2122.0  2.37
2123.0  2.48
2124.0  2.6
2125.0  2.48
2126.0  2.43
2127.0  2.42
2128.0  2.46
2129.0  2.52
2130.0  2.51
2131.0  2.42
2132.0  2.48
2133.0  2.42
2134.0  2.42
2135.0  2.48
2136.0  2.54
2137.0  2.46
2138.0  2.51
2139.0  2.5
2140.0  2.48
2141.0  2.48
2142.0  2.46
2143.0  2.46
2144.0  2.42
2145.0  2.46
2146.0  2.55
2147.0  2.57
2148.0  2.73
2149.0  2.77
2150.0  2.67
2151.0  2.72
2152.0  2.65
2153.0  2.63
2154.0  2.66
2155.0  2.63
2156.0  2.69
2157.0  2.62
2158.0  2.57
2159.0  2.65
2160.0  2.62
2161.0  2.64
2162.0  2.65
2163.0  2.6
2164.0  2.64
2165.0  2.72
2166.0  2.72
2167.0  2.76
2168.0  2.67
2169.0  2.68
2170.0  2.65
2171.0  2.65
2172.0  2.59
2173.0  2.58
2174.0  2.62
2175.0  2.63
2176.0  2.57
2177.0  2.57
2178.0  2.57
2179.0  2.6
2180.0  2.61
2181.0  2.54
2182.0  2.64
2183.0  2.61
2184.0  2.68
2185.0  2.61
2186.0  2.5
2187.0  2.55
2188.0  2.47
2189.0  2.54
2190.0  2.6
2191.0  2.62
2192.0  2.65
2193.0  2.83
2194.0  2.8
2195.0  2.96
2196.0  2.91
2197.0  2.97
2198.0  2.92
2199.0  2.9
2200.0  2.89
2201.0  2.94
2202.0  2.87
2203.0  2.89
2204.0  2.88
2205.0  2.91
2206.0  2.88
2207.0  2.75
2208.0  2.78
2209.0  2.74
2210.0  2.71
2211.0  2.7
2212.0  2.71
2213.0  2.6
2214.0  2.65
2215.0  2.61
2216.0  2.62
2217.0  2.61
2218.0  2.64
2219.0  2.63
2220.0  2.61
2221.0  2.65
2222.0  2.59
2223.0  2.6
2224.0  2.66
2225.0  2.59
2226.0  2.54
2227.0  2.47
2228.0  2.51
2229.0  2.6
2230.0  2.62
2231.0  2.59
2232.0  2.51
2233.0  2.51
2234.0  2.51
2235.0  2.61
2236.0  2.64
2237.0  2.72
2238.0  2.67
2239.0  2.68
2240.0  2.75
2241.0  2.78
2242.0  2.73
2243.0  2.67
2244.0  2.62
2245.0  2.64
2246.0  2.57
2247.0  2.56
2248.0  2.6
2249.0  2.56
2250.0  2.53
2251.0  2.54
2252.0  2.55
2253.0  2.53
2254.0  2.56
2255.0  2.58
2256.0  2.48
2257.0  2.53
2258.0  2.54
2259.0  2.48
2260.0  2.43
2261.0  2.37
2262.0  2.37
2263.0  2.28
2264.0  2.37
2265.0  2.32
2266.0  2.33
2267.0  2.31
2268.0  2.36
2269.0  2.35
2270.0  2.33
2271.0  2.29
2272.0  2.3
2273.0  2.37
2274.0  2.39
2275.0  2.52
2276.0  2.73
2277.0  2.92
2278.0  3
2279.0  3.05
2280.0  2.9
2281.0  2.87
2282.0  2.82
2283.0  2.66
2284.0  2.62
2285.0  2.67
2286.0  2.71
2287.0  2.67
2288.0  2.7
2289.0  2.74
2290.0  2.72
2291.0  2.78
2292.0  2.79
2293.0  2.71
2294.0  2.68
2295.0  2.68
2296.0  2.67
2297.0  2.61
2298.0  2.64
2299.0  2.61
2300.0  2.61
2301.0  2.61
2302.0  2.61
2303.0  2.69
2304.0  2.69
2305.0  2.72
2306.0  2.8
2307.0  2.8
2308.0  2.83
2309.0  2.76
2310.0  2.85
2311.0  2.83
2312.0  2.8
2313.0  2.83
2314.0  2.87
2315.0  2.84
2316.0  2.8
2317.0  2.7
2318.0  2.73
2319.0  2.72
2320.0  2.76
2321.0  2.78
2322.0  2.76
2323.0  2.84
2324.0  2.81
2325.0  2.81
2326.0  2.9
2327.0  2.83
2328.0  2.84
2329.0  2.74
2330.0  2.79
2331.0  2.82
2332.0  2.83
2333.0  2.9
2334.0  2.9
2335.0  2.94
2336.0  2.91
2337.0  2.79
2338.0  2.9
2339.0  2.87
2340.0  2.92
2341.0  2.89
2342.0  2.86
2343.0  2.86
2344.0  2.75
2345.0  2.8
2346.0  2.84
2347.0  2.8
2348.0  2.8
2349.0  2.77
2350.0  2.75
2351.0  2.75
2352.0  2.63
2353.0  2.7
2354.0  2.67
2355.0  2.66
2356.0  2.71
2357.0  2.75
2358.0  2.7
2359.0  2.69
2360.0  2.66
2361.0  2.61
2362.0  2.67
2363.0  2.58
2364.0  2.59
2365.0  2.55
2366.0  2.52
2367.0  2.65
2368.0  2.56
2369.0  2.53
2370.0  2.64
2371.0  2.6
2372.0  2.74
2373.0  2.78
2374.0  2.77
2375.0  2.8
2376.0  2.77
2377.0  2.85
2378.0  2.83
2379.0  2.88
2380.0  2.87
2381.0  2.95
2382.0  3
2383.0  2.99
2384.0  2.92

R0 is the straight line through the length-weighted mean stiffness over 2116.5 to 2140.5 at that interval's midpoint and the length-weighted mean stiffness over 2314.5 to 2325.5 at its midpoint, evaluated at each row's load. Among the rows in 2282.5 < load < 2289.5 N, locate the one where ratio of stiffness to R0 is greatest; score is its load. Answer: 2289.0 N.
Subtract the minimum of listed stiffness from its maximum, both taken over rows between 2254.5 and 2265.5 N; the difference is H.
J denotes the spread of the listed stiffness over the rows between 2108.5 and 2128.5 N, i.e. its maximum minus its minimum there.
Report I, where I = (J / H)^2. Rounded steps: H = 0.30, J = 0.31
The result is 1.1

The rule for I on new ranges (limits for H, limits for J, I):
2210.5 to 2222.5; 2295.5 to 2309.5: 3.4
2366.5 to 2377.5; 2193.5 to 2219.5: 1.3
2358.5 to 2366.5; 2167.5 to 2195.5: 8.3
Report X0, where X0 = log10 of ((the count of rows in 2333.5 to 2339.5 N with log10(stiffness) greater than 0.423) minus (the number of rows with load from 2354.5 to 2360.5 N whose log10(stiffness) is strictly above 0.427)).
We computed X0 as 0.3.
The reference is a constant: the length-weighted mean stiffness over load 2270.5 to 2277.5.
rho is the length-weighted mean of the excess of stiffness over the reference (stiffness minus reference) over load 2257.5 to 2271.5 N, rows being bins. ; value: -0.14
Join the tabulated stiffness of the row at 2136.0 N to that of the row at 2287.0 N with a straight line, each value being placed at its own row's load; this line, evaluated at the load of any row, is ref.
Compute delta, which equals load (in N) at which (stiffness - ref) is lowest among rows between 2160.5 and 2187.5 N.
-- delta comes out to 2186.0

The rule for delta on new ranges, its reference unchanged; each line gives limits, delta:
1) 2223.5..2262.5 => 2262.0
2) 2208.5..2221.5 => 2213.0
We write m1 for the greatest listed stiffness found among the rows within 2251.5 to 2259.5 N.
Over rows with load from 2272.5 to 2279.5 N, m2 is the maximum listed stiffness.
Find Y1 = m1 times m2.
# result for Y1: 7.87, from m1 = 2.58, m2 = 3.05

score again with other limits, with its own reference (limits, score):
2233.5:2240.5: 2240.0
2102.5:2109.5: 2107.0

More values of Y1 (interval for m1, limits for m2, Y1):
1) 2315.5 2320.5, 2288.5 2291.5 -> 7.78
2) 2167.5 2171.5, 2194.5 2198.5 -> 7.96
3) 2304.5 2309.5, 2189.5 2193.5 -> 8.01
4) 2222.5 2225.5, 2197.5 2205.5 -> 7.82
